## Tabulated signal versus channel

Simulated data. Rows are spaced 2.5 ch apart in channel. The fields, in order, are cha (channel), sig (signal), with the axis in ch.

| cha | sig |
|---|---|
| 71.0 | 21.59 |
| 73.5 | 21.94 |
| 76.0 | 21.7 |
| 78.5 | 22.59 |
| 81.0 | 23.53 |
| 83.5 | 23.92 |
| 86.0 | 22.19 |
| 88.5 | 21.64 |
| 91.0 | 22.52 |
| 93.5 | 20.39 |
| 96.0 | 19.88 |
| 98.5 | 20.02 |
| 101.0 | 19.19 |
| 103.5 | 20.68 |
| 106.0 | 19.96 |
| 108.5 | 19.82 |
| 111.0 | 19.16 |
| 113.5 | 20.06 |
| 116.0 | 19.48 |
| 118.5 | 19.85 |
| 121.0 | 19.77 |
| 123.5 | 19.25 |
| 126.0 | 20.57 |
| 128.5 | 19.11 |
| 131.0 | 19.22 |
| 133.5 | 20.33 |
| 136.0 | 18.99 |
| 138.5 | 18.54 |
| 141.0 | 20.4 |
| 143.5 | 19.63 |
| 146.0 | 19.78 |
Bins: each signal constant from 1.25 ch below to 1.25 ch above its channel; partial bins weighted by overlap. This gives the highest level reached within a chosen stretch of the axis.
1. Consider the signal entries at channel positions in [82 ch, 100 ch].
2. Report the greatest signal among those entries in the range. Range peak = 23.92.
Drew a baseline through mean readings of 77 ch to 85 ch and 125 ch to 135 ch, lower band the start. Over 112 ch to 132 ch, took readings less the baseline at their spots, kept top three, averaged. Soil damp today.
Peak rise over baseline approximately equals -0.2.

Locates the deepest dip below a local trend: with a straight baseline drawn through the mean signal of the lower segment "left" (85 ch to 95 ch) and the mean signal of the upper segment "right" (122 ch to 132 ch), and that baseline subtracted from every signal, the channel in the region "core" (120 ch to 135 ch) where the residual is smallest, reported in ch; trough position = 123.5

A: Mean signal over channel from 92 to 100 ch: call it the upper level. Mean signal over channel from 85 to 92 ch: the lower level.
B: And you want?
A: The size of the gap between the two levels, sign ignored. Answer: 2.0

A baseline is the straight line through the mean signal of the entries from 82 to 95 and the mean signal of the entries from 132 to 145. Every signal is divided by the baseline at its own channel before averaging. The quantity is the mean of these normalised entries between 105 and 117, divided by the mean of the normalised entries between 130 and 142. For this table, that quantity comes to 0.95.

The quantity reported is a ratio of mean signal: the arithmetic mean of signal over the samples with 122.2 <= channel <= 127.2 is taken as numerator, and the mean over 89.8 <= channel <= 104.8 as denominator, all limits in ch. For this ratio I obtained 0.974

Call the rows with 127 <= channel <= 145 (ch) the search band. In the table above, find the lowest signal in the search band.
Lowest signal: 18.54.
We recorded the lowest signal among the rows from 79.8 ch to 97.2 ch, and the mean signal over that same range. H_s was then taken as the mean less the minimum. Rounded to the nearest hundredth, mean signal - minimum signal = 2.13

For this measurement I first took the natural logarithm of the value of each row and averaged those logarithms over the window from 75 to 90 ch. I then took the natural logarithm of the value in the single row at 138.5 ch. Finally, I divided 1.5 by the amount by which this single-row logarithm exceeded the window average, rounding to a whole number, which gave -8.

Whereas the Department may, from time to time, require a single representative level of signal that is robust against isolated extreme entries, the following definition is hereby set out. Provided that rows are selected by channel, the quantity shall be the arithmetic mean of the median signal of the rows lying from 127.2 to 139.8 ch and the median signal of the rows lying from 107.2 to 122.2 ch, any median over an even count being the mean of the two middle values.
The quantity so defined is 19.5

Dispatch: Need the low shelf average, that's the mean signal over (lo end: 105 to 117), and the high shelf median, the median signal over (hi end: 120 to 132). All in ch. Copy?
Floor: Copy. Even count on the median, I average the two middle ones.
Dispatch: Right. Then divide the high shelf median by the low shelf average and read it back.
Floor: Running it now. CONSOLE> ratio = 0.98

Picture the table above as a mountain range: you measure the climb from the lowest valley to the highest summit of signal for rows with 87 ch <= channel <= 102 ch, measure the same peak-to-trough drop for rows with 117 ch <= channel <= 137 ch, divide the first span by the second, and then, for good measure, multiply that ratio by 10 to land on 21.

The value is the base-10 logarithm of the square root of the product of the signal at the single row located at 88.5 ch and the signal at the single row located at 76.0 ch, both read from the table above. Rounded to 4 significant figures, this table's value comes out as 1.336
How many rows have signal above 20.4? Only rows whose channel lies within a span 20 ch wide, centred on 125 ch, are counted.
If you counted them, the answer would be 1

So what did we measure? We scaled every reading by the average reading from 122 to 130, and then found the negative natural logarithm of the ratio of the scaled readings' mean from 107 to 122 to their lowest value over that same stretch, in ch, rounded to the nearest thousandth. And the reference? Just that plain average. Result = -0.027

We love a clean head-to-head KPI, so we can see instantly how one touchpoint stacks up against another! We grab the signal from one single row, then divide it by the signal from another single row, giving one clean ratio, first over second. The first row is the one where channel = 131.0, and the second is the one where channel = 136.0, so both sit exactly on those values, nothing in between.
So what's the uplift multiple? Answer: 1.01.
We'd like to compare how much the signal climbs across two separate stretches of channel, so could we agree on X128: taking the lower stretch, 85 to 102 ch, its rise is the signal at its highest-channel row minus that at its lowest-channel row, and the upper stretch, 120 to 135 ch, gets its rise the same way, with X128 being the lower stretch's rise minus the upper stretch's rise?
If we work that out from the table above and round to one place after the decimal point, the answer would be -3.6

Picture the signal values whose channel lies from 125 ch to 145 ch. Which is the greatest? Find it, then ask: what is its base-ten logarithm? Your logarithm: 1.31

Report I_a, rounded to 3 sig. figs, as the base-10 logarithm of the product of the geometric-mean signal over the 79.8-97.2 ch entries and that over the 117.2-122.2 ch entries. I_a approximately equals 2.64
